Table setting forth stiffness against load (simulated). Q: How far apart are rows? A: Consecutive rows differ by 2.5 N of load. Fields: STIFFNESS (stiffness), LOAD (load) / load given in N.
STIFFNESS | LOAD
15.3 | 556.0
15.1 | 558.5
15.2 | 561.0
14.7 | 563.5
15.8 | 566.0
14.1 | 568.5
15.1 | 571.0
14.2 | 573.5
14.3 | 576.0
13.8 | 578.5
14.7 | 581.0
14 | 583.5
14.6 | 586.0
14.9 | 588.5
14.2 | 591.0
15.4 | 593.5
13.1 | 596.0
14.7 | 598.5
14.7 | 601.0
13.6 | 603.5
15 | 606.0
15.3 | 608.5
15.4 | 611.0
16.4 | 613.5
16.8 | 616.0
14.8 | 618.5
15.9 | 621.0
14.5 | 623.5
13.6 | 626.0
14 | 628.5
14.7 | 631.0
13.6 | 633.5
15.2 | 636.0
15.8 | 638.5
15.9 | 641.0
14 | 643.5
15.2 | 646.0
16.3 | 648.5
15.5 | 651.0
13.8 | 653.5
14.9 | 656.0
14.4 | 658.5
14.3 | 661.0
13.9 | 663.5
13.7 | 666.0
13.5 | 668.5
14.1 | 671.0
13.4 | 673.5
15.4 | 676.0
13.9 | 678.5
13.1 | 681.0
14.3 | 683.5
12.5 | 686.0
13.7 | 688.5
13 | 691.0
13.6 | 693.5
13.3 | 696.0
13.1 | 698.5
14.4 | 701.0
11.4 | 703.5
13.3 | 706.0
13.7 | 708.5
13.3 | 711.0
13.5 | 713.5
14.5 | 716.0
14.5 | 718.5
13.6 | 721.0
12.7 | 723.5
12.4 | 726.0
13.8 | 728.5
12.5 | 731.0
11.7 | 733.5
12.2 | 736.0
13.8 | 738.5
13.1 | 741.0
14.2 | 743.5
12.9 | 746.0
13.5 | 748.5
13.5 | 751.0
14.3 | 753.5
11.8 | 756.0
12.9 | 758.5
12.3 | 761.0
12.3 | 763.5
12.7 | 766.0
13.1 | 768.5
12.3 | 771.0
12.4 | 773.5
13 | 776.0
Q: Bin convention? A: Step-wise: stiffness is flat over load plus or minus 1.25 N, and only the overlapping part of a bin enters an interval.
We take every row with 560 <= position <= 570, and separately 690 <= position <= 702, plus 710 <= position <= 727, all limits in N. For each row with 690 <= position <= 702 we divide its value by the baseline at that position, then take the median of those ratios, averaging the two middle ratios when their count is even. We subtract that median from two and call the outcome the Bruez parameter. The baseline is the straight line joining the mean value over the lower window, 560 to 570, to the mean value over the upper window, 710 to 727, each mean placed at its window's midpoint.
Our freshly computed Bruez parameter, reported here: 1.03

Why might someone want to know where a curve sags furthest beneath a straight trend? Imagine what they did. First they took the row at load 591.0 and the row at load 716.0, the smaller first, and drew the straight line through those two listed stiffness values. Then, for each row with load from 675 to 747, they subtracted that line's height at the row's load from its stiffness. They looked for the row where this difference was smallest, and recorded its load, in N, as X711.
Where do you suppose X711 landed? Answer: 703.5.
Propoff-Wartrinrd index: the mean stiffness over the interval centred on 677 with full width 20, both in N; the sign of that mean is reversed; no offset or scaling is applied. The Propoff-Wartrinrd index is -13.8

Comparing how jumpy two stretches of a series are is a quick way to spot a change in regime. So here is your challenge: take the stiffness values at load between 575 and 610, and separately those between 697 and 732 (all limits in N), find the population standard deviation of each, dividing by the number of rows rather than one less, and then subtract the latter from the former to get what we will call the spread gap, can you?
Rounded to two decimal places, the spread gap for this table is -0.22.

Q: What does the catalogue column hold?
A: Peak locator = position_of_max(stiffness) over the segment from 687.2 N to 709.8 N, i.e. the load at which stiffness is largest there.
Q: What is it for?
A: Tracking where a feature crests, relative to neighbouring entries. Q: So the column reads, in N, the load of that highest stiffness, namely 701.0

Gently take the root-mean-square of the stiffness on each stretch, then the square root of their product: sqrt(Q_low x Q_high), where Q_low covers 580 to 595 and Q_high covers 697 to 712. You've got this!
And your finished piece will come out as 13.9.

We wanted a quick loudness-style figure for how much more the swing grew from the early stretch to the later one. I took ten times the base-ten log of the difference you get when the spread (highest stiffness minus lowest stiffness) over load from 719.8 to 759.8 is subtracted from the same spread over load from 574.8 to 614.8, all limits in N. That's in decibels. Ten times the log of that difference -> -1.5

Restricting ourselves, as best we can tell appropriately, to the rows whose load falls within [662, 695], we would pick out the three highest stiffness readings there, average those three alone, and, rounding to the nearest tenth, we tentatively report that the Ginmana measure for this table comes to 14.6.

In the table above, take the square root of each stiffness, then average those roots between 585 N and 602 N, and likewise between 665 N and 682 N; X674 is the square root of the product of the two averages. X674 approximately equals 3.77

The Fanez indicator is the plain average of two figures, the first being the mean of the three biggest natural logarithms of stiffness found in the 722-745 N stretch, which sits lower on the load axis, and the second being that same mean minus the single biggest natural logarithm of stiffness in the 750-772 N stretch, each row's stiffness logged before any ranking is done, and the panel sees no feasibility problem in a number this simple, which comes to 1.30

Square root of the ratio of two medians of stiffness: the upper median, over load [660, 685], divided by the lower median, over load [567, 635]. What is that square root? 0.972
